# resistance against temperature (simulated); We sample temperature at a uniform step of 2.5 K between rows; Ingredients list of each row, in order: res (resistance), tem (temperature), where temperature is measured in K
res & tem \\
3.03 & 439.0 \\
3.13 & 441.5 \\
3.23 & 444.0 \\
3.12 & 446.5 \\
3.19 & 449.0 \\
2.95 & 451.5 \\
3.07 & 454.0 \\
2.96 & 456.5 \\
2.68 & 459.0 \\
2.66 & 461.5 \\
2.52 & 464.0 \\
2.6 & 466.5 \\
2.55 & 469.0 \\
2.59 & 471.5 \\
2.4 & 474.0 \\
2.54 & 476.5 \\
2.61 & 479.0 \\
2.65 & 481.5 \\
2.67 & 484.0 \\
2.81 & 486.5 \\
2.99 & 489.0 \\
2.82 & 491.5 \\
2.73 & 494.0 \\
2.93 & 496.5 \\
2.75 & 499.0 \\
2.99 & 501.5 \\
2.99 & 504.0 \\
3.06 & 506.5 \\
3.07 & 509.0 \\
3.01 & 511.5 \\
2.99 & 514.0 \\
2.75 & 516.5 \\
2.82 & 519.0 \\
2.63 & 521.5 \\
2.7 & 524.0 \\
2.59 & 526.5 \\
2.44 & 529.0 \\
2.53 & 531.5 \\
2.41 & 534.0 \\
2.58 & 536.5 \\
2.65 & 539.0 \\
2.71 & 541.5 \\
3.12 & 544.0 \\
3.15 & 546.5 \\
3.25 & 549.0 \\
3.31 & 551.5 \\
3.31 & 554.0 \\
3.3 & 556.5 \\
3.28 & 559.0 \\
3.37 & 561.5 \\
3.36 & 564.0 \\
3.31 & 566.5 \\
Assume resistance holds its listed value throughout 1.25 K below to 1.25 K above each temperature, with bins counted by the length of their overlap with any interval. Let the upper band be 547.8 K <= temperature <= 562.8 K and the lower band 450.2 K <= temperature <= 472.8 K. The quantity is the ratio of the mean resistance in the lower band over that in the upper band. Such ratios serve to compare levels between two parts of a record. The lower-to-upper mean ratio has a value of 0.83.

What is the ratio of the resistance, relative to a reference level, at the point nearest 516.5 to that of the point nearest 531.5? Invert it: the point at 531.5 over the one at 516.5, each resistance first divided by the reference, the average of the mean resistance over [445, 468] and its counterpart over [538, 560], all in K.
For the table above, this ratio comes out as 0.92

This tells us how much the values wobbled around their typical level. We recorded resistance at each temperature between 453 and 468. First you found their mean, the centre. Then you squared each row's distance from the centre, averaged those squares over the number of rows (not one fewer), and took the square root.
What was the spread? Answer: 0.20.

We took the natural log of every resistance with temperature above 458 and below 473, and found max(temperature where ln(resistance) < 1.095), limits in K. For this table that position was 471.5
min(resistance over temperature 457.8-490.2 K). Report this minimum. 2.4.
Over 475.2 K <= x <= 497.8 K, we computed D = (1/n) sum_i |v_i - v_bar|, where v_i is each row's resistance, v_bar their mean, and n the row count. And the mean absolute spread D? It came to 0.12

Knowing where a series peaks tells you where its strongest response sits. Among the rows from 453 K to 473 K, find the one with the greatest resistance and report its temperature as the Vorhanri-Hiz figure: 454.0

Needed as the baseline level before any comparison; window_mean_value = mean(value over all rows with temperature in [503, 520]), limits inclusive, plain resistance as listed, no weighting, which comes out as 2.96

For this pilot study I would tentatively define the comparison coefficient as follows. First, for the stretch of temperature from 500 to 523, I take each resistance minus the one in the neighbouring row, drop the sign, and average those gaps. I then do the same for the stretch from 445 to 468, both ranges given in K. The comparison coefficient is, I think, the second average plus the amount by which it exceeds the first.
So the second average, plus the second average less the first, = 0.18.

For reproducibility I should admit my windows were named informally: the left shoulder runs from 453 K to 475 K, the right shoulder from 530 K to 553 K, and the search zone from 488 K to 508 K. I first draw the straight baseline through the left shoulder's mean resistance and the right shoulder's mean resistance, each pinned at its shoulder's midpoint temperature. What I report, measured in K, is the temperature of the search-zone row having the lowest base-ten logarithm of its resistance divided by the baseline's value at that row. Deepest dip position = 494.0 K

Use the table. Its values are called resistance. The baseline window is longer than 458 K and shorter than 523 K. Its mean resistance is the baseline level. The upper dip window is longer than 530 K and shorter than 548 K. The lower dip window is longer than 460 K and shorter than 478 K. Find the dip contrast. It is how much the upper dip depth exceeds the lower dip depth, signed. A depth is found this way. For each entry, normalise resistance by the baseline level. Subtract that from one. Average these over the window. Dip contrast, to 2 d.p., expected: -0.07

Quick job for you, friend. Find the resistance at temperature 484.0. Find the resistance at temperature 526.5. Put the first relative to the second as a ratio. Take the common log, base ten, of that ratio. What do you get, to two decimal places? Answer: 0.01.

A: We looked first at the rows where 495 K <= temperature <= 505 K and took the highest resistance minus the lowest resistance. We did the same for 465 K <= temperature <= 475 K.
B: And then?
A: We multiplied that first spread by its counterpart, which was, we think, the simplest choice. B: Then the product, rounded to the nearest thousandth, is 0.048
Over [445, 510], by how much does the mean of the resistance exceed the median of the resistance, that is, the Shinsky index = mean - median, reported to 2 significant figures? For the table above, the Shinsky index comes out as 0.024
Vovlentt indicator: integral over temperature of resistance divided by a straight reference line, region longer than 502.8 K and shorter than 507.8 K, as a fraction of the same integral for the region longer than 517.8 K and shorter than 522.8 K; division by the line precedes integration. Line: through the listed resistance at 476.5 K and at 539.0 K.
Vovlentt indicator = 1.12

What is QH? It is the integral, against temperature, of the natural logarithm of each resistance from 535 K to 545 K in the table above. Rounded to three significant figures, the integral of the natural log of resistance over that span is 10.1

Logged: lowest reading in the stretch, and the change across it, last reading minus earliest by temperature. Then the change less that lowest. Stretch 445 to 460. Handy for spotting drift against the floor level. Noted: -3.1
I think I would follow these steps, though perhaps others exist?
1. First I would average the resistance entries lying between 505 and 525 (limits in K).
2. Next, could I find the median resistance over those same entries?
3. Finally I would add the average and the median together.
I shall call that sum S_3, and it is 5.8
